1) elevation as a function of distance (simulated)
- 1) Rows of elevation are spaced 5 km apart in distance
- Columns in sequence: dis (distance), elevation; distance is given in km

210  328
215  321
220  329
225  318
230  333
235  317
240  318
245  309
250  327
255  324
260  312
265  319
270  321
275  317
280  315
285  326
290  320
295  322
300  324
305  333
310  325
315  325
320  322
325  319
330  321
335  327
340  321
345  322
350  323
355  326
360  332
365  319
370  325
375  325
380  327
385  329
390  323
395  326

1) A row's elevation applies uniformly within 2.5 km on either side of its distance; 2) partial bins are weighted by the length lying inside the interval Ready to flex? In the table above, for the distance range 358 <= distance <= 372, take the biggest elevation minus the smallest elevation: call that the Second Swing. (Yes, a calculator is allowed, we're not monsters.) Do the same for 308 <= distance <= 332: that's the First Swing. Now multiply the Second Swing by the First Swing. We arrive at 78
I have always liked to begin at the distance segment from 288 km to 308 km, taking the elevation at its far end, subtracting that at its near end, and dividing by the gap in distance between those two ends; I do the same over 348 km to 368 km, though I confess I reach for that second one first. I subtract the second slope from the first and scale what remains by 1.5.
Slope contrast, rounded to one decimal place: 1.7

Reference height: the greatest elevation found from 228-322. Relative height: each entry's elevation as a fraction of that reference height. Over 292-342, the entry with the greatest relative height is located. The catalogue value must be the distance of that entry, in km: 305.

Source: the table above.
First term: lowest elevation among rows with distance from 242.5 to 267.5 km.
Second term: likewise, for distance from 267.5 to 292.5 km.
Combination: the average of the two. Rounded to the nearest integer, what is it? 312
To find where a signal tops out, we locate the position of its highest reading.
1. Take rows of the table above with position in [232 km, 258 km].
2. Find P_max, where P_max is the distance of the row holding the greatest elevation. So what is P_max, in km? 250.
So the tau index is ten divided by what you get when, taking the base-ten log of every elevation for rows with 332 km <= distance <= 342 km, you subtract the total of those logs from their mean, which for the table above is -3.98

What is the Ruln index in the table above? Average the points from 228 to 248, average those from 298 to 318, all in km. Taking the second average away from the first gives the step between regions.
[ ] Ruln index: -8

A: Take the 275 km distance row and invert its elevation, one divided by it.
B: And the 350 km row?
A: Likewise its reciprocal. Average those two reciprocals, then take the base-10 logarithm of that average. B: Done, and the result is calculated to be -2.51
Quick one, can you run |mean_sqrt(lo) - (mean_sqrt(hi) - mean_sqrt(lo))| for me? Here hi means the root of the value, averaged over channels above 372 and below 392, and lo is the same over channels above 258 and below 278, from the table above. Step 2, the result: 17.6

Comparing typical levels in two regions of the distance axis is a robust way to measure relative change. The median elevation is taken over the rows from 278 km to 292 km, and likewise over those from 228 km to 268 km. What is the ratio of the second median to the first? 0.995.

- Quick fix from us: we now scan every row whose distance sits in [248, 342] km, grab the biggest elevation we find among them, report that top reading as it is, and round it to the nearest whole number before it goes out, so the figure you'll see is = 333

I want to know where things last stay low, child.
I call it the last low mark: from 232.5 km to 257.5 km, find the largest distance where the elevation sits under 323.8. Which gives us 245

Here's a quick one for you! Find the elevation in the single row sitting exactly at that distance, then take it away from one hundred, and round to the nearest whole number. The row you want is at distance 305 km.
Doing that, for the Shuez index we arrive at -233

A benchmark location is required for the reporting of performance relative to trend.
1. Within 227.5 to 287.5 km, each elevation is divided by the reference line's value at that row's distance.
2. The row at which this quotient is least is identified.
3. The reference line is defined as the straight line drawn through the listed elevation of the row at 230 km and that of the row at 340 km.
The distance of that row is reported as 245 km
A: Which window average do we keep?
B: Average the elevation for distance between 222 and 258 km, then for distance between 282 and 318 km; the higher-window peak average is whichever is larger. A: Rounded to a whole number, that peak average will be 325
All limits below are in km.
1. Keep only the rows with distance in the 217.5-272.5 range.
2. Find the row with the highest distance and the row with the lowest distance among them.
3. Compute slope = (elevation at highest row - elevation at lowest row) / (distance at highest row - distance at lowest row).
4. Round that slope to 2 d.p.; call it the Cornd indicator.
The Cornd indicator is -0.16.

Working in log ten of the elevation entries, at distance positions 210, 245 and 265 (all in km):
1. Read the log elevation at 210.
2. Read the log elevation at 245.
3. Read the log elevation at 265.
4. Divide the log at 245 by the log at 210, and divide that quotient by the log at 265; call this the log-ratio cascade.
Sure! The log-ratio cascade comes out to 0.3953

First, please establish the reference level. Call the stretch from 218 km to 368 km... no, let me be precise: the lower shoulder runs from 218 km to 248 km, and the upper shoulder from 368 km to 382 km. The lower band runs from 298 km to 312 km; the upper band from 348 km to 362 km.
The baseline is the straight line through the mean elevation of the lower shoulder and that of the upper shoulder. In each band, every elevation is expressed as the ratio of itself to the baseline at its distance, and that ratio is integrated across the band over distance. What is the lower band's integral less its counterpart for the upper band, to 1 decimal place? 0.1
